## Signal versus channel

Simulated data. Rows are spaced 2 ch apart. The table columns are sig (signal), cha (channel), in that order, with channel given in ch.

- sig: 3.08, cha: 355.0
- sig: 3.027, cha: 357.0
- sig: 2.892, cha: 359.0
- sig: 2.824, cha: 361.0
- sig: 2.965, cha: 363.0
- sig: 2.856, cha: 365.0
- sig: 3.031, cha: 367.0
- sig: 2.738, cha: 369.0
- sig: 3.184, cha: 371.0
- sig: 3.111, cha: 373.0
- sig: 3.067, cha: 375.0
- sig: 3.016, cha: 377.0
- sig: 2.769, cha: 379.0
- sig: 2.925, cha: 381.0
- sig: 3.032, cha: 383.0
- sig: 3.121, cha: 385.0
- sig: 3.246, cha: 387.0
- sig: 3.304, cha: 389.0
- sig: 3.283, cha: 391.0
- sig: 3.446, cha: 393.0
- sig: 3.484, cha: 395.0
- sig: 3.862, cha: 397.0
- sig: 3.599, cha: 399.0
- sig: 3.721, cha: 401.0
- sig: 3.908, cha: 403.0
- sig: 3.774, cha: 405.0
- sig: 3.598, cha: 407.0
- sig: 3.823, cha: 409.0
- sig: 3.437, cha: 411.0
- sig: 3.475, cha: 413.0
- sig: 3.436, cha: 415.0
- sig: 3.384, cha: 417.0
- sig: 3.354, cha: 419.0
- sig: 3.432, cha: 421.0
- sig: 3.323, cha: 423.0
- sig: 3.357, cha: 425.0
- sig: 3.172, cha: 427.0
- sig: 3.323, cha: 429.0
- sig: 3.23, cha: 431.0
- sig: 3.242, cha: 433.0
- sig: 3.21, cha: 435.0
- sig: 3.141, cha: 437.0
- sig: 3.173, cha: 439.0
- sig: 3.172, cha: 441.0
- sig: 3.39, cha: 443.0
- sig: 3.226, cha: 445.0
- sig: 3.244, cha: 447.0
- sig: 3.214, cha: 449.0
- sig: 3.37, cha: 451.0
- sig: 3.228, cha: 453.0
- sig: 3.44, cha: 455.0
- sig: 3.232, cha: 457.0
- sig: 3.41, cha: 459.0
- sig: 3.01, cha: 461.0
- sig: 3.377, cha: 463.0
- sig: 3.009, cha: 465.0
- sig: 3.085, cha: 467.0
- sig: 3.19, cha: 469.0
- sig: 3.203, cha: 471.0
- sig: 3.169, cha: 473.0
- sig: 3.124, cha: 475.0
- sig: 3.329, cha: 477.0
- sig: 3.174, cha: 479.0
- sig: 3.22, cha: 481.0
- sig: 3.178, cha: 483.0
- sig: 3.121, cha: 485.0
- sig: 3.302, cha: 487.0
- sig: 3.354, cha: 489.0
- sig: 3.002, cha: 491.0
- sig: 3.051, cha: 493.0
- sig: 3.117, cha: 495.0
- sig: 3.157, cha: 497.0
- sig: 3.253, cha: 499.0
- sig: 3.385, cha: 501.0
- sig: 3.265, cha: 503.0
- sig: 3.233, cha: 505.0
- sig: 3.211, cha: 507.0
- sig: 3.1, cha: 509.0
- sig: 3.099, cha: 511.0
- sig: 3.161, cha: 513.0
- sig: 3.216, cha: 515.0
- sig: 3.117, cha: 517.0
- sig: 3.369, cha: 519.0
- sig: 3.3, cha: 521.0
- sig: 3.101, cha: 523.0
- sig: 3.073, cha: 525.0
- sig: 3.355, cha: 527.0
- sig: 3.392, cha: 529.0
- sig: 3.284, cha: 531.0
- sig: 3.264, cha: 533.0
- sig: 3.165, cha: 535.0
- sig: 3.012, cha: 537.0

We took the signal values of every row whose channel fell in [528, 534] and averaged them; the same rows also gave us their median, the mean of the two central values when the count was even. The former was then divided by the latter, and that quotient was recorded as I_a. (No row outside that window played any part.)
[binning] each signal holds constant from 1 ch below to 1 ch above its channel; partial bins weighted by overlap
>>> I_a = 1.01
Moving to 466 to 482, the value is 1.00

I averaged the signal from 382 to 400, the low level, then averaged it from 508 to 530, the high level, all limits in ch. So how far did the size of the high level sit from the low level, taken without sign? 0.17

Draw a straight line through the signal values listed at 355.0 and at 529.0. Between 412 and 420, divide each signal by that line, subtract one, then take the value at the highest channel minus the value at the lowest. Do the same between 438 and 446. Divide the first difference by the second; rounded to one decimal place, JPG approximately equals -3.2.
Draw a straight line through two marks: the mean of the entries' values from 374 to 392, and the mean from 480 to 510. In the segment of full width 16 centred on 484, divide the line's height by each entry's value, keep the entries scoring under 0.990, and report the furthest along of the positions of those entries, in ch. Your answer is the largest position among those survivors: 489.0 ch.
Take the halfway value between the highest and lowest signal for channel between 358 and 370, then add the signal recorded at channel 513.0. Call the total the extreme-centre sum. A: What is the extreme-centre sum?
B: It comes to 6.05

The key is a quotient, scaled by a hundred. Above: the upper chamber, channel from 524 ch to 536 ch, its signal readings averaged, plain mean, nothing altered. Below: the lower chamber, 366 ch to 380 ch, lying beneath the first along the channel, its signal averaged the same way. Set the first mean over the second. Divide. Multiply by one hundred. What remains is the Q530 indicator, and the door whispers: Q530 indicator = 109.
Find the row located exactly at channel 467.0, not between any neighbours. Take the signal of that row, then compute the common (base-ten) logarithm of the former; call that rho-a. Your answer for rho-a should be 0.489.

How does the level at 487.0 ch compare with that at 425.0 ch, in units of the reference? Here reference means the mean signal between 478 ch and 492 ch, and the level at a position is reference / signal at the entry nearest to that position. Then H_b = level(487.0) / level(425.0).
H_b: 1.02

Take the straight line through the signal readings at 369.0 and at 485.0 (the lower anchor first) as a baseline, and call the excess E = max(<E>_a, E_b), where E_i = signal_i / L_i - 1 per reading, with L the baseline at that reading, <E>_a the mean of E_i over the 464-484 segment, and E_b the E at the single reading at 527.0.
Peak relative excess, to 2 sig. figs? 0.029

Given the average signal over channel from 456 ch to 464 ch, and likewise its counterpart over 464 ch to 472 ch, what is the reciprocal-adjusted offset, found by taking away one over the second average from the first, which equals 2.9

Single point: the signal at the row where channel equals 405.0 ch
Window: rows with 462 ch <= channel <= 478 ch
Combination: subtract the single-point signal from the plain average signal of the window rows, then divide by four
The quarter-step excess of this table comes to -0.15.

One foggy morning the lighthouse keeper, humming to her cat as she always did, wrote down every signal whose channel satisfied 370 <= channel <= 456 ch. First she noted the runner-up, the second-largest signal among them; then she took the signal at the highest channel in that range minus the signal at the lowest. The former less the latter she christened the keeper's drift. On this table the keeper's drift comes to 3.61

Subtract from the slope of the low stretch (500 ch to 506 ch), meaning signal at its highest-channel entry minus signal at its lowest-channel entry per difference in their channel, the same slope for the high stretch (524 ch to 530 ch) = -0.12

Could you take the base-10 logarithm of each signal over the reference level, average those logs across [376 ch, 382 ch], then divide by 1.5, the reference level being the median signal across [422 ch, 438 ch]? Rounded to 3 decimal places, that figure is -0.032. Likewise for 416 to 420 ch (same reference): 0.012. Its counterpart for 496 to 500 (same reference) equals -0.003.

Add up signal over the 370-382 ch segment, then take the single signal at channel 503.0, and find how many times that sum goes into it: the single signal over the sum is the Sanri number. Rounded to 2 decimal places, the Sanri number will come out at 0.18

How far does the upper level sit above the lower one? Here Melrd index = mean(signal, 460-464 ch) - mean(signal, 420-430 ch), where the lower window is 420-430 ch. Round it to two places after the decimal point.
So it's -0.13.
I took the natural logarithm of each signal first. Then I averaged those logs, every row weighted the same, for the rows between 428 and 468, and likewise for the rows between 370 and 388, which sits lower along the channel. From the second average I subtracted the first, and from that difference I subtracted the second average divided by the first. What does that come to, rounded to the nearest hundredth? -1.01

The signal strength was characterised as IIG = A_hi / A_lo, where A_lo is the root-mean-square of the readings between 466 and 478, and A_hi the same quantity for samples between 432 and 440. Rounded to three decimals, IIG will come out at 1.002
